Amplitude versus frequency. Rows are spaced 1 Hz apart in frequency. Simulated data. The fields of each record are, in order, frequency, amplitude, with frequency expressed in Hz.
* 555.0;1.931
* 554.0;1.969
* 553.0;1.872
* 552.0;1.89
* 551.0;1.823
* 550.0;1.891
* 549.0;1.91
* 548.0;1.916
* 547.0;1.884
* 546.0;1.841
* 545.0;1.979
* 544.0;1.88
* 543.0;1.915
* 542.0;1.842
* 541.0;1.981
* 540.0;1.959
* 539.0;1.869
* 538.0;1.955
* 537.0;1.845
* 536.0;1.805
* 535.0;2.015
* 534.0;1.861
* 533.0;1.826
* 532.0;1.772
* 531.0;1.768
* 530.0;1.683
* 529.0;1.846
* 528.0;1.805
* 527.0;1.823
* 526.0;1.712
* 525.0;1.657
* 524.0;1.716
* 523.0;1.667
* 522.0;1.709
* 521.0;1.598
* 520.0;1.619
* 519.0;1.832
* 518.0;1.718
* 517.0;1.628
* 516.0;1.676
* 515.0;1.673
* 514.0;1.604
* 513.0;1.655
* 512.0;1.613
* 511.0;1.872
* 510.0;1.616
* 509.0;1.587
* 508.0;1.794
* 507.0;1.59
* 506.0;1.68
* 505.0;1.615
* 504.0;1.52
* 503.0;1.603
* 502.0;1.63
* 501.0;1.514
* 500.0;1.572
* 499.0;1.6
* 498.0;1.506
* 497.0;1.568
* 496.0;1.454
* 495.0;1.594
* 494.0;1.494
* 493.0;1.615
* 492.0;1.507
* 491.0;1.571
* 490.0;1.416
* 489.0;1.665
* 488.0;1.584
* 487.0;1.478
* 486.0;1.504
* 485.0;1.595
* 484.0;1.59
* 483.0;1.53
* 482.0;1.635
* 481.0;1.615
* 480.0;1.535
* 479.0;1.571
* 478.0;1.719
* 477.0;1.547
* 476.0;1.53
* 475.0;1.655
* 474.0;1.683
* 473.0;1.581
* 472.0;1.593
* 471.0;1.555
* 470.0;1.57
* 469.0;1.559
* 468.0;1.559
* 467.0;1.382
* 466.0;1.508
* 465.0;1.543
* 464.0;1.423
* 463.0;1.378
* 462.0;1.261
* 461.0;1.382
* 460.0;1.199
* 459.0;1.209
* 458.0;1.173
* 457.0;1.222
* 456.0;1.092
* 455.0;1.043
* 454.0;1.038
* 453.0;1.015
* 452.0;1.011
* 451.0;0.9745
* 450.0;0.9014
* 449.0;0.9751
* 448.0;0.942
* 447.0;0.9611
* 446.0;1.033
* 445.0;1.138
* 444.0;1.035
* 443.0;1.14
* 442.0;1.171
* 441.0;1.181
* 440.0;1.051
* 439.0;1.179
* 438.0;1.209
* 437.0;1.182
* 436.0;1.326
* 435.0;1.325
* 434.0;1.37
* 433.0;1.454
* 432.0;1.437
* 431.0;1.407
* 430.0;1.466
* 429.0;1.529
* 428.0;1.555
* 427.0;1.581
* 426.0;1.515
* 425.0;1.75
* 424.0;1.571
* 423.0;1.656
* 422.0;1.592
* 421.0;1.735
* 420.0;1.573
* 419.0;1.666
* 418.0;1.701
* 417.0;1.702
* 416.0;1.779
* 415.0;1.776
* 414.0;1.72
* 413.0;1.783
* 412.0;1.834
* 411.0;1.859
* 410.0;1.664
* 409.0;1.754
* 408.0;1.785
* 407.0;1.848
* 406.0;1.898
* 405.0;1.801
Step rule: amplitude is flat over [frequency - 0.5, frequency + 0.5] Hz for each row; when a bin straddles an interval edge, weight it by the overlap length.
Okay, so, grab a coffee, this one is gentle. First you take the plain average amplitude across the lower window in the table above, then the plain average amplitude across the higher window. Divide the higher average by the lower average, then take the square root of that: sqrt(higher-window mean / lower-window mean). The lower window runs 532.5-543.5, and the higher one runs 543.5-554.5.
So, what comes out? 1.00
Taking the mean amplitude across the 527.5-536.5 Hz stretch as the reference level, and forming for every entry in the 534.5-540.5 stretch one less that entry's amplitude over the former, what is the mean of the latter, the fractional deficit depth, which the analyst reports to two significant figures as -0.048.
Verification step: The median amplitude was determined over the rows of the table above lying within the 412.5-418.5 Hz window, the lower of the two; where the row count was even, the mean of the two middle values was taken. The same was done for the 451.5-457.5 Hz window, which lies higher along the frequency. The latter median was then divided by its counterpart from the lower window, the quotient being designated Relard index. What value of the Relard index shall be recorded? 0.60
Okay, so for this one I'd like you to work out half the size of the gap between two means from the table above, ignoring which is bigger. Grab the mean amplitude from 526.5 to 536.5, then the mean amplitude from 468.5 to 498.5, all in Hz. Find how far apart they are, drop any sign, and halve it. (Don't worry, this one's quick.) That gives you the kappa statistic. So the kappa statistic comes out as 0.13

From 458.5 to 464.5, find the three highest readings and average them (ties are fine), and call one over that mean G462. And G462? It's 0.717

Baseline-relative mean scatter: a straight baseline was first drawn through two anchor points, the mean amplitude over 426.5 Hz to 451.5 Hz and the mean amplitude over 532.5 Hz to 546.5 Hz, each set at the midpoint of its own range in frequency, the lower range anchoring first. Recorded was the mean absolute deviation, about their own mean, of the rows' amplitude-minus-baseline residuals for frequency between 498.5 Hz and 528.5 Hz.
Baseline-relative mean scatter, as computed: 0.055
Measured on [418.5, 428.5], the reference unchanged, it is 0.074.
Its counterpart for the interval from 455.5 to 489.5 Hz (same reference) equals 0.094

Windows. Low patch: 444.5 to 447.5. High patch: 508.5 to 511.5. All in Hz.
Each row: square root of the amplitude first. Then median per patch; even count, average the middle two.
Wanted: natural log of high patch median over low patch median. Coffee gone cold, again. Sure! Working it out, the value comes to 0.22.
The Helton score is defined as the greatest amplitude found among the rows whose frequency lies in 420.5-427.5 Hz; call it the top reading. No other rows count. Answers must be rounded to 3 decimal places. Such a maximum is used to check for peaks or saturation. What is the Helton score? 1.750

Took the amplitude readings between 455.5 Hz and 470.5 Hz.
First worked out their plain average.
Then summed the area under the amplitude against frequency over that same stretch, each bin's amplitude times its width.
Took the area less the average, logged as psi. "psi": 19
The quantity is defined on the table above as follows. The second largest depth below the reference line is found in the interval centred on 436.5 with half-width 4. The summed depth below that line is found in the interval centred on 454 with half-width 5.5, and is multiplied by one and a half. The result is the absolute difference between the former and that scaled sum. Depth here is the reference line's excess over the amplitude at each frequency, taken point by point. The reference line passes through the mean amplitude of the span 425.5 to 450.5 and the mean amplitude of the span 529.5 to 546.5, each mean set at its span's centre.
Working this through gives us 4.6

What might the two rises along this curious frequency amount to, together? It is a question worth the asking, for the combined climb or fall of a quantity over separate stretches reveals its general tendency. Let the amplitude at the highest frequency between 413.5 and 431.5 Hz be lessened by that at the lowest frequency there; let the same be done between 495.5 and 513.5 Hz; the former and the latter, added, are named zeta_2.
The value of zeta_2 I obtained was -0.1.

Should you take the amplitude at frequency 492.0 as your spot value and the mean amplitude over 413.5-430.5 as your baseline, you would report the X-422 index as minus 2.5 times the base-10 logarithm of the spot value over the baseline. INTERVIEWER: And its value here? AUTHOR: 0.09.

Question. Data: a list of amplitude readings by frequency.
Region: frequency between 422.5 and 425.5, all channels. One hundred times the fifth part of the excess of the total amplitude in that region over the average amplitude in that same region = 66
